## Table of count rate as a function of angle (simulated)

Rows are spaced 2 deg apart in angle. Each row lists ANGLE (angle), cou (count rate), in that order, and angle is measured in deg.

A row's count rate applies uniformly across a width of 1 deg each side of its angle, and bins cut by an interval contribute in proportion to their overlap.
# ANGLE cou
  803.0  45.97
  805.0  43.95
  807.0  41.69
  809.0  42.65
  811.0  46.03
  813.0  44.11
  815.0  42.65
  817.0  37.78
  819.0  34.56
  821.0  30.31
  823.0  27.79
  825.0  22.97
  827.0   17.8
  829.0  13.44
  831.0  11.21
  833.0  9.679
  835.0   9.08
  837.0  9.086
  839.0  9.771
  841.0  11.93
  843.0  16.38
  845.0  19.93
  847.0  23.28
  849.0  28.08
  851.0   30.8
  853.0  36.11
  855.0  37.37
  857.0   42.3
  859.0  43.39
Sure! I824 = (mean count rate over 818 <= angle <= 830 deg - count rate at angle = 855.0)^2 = 166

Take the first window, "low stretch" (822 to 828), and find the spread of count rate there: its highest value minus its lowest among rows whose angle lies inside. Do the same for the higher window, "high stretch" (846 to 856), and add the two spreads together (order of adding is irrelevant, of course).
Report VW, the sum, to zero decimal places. 24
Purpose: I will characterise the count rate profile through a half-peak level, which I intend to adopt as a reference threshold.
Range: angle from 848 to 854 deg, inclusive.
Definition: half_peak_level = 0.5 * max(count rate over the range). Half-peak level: 18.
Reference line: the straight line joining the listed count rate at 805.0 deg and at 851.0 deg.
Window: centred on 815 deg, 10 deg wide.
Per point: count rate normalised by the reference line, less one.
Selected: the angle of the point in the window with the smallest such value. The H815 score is 819.0 deg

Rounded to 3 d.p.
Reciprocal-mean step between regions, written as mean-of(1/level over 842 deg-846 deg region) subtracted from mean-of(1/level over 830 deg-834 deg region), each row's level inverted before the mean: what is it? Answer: 0.041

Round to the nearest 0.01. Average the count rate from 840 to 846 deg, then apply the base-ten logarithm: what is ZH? 1.21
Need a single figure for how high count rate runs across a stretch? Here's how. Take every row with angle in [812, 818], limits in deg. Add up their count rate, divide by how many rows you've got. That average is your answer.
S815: 42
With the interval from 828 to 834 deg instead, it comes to 11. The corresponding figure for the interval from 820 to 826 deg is 27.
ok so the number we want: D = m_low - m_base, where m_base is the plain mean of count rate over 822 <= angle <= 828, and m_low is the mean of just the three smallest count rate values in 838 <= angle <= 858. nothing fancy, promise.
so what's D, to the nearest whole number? -10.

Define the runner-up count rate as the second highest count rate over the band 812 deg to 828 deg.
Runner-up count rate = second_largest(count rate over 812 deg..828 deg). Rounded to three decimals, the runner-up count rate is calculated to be 42.650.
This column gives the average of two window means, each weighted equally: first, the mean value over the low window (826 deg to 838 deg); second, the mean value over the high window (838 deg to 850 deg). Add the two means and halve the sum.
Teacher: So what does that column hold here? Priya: 15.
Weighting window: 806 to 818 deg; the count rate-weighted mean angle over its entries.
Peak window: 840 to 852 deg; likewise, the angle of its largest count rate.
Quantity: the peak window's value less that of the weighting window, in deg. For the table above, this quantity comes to 39.1 deg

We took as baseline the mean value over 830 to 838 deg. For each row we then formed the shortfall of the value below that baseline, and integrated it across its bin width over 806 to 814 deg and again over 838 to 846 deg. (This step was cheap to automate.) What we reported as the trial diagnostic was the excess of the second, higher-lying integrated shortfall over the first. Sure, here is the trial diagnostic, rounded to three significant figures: 233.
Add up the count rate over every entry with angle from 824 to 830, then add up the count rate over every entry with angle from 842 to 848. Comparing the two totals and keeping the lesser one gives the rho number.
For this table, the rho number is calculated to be 54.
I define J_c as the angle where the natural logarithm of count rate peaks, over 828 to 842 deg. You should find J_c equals 829.0 deg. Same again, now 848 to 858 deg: 857.0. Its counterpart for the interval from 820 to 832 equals 821.0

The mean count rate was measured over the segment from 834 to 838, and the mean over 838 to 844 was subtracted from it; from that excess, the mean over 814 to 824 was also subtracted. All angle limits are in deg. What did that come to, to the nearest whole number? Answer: -38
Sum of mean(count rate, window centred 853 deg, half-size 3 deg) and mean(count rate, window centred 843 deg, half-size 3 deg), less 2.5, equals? 48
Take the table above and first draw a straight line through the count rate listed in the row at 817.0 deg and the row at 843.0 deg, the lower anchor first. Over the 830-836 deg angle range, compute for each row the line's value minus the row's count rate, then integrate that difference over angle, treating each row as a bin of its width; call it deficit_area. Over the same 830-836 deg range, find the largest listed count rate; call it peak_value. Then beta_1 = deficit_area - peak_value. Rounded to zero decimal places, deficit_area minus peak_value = 77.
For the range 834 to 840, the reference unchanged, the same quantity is 62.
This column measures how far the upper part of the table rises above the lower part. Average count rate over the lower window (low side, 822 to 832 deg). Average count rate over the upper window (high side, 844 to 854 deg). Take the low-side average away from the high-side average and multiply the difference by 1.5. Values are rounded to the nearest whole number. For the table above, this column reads 13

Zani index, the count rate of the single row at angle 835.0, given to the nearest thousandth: 9.080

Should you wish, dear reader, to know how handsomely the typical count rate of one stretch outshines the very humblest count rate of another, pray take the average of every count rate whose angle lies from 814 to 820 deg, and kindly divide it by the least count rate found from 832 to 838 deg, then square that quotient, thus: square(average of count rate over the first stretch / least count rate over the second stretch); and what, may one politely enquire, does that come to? 18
